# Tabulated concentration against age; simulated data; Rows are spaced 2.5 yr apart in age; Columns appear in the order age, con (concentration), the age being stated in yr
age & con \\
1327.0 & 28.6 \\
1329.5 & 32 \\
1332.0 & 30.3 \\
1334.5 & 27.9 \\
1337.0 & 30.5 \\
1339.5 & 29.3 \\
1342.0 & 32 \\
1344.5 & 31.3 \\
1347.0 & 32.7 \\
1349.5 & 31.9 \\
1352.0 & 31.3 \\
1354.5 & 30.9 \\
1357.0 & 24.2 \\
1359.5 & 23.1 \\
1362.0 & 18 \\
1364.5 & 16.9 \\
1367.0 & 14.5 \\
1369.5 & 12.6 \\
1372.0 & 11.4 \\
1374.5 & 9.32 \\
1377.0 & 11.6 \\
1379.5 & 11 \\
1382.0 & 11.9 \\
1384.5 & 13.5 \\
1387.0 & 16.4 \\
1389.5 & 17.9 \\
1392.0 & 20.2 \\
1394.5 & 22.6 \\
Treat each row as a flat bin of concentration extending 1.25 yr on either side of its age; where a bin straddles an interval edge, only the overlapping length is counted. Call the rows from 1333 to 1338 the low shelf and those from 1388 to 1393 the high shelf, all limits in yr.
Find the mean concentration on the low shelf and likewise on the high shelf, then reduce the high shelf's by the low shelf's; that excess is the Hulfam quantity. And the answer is -10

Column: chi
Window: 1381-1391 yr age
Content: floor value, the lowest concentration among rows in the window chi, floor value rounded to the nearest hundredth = 11.90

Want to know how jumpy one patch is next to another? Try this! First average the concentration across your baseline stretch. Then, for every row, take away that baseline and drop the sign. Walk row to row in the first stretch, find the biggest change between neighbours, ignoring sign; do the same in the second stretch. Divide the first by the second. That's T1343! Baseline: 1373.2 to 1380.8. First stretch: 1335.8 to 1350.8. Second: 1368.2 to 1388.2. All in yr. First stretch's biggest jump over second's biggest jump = 0.9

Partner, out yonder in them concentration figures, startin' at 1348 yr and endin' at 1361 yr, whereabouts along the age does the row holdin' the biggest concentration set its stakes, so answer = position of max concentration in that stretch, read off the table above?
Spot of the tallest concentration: 1349.5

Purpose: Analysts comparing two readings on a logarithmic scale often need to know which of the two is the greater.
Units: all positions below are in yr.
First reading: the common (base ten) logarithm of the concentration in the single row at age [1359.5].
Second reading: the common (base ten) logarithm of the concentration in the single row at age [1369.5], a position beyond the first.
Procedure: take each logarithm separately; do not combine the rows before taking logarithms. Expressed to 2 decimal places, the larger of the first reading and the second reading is 1.36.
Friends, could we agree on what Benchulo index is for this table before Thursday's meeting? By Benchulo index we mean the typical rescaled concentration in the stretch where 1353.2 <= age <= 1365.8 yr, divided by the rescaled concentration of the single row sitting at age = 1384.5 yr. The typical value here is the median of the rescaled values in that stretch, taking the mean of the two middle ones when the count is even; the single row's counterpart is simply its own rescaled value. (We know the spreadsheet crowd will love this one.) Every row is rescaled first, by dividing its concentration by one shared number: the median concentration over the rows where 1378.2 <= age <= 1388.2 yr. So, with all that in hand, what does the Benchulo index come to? 1.71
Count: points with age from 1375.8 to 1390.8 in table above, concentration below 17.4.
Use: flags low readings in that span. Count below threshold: 5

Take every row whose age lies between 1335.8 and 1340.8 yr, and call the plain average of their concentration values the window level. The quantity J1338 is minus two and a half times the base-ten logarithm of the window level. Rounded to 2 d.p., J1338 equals -3.69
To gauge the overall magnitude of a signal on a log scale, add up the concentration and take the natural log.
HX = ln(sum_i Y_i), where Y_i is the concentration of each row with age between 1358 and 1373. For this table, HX 4.6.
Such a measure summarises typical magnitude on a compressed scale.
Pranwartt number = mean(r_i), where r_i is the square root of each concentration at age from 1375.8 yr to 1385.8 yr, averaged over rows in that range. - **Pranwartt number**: 3.5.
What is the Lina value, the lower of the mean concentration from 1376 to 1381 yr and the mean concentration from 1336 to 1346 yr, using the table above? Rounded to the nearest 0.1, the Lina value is 11.3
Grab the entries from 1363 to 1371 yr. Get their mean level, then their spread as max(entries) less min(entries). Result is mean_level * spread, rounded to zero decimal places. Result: 63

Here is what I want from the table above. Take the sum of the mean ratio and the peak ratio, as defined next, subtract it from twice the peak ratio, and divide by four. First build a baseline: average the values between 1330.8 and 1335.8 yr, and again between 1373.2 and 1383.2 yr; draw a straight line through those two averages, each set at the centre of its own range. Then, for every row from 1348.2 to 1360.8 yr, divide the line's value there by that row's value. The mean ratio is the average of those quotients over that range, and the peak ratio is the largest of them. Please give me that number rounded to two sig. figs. 0.018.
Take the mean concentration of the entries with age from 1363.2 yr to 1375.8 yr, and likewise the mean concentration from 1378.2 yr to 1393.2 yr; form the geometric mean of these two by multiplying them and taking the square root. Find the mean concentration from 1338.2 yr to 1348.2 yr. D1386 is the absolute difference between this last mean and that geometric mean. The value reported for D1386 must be 17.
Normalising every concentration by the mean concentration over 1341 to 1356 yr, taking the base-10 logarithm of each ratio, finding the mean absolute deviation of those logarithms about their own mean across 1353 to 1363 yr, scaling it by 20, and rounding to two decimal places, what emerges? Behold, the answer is 1.27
